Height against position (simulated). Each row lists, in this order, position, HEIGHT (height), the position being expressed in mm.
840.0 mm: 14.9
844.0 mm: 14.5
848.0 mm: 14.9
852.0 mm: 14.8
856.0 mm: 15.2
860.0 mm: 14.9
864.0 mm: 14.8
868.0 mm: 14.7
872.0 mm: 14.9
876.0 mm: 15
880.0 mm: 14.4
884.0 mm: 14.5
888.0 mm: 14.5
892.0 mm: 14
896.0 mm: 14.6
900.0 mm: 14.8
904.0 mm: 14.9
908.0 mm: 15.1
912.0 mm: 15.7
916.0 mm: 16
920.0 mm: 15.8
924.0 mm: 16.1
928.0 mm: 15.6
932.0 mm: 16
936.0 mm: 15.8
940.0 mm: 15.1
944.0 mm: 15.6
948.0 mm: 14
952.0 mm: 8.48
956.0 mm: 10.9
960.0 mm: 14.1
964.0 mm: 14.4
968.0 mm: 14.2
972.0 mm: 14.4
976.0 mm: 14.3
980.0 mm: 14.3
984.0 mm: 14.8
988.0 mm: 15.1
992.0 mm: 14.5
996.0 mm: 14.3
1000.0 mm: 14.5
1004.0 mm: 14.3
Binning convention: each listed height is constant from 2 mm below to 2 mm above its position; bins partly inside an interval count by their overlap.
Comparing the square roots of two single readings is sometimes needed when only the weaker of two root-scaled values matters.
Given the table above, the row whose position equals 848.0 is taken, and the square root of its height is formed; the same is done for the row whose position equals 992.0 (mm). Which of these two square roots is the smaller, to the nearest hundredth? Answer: 3.81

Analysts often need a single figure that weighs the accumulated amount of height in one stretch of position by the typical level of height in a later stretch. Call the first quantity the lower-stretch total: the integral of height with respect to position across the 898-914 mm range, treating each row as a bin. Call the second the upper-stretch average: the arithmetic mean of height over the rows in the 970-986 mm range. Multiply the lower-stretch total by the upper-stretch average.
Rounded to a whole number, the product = 3497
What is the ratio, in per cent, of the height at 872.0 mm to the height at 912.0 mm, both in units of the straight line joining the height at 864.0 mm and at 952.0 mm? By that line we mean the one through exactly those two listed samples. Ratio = 76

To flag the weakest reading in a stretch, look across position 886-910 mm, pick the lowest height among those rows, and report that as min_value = 14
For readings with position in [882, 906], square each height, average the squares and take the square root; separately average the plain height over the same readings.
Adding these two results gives 29.1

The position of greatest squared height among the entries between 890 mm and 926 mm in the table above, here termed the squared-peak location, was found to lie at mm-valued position 924.0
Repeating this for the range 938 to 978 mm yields 944.0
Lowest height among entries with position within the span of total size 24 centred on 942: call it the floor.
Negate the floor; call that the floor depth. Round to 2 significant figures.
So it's -8.5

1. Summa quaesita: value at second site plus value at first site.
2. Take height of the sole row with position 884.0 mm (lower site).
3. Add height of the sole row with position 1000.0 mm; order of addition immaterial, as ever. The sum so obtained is 29.0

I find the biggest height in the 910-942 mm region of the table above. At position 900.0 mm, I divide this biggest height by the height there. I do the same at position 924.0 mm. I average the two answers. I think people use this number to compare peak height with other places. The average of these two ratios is 1.04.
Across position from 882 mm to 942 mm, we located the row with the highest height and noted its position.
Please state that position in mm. 924.0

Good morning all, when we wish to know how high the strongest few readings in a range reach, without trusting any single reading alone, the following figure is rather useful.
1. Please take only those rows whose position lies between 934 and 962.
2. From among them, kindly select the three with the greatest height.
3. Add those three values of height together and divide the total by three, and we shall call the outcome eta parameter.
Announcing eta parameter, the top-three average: 15.5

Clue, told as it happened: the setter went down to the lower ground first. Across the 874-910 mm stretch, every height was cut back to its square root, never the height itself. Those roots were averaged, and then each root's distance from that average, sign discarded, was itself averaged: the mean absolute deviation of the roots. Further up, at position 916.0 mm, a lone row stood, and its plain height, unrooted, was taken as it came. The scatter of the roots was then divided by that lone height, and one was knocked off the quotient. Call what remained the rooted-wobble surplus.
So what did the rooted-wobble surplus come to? -0.998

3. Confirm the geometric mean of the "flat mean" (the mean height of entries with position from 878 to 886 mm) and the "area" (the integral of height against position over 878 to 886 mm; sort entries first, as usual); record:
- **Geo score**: 40.9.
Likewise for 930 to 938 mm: 45.0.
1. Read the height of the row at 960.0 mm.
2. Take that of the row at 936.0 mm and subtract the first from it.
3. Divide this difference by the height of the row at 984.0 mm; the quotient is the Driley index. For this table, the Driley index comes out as 0.11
